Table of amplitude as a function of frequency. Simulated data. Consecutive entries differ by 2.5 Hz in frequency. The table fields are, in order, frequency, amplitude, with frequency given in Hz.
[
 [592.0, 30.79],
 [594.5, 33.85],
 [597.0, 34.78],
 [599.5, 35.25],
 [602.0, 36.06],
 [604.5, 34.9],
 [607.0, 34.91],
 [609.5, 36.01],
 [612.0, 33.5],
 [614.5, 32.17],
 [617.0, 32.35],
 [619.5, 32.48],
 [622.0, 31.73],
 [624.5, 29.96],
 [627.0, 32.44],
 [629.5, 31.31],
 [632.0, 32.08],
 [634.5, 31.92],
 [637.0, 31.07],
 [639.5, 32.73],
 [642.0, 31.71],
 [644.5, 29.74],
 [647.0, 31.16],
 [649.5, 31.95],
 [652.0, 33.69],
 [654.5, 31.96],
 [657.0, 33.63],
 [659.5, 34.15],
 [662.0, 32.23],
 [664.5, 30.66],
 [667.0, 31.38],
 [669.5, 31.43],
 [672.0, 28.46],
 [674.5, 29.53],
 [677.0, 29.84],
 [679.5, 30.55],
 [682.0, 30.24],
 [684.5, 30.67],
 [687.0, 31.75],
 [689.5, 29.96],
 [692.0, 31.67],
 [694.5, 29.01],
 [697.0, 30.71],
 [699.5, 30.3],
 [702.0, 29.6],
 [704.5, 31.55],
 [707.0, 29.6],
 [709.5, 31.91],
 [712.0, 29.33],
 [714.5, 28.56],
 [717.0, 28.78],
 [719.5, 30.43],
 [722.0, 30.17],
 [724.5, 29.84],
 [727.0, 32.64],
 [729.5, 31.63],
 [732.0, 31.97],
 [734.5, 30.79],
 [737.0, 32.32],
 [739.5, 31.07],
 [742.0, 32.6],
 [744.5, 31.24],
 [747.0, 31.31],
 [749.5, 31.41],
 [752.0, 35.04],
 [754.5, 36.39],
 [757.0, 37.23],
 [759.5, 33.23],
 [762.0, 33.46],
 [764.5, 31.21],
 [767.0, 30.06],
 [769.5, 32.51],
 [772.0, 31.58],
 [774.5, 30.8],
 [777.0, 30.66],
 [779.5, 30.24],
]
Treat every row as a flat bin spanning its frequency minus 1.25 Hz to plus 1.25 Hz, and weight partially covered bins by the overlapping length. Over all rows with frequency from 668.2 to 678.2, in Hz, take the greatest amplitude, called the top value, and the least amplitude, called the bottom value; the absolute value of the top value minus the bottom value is 3.0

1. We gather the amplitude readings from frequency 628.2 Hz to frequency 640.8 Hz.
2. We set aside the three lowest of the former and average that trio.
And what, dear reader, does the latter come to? 31.4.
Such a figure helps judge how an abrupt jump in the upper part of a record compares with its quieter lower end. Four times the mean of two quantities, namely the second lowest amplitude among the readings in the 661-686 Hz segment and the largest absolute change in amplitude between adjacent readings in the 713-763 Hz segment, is 67.1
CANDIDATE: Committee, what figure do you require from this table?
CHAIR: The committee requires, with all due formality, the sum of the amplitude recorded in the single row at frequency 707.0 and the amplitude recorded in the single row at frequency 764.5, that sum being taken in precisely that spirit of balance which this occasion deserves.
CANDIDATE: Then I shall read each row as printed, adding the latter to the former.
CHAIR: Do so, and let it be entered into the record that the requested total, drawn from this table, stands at 60.8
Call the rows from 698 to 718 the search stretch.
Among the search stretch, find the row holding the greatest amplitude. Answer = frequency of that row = 709.5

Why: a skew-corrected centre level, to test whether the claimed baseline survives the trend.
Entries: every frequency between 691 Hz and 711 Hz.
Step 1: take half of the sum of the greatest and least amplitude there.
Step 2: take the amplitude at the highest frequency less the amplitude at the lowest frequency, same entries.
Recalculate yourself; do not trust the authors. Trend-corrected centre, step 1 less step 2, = 30.2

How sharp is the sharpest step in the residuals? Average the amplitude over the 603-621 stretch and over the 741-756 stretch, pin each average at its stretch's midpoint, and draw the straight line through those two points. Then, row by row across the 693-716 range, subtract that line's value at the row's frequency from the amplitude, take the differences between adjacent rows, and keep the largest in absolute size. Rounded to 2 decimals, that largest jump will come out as 2.57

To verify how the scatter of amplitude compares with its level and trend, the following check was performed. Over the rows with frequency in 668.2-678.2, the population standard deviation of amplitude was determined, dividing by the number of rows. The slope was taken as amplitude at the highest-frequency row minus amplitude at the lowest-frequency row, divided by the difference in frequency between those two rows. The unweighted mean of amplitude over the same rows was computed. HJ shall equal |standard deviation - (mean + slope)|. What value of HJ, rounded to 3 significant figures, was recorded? 28.5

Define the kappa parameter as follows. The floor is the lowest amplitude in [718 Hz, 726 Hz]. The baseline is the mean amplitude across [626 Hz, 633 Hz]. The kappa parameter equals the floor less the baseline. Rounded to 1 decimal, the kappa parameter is -2.1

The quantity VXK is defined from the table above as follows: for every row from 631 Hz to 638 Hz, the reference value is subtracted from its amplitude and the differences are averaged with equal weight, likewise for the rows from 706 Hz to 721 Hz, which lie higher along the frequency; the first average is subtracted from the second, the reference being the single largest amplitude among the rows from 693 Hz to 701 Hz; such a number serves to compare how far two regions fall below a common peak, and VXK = -1.9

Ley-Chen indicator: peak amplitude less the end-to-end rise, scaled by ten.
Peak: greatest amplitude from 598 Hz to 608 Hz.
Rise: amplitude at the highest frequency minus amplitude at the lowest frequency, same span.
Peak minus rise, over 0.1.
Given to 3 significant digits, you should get 364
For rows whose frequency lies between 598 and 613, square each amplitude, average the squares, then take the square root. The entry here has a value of 35.1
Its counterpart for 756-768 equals 33.1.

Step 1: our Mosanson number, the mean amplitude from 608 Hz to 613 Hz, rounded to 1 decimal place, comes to 34.8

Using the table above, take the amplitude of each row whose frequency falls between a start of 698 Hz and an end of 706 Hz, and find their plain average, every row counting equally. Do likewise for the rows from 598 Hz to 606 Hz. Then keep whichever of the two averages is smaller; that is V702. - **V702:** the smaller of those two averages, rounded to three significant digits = 30.5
